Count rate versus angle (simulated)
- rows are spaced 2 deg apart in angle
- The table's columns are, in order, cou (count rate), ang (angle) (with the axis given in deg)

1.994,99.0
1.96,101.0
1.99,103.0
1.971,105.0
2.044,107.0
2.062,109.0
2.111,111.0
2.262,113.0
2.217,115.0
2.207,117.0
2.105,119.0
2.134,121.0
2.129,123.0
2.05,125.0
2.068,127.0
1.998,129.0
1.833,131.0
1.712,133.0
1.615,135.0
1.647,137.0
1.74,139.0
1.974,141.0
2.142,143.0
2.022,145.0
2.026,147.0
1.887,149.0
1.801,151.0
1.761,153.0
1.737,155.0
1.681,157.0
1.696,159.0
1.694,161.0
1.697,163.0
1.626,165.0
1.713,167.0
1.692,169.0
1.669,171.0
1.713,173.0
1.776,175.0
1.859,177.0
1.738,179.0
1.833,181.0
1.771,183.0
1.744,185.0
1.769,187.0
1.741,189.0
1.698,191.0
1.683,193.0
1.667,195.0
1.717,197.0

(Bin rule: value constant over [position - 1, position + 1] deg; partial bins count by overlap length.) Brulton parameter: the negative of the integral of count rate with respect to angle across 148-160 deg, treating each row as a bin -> -21.1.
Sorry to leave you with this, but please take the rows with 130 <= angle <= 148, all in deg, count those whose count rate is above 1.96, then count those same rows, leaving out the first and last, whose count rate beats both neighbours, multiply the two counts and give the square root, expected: 2.0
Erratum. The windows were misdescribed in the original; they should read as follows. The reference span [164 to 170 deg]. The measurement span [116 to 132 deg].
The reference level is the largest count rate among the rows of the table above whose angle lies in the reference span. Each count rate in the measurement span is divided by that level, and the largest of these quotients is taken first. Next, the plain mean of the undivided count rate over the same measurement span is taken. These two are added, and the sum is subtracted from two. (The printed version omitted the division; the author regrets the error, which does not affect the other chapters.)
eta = -1.35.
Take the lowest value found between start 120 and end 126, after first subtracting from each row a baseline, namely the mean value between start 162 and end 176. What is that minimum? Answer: 0.35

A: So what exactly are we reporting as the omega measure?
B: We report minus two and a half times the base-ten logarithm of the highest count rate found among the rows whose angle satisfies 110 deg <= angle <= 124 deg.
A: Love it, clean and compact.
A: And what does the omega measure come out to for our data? -0.89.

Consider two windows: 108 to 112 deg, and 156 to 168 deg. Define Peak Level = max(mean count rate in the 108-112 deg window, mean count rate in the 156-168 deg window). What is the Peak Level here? 2.09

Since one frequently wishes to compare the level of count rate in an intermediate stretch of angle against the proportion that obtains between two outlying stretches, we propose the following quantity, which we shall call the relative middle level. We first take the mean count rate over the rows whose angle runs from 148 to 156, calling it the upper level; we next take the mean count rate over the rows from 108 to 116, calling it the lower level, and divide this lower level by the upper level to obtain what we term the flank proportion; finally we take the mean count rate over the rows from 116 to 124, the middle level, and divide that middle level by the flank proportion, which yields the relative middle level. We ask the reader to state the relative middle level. 1.78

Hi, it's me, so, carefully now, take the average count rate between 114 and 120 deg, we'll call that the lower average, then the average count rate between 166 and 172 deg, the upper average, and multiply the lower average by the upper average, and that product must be 3.68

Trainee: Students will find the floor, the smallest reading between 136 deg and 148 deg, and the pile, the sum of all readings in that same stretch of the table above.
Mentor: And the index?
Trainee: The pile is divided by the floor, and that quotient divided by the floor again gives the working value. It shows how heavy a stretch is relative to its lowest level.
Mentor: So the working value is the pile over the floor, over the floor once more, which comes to 4.3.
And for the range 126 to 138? 4.2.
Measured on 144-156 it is 3.7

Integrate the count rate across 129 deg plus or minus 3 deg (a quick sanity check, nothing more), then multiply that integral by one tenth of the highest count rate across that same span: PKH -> 2.4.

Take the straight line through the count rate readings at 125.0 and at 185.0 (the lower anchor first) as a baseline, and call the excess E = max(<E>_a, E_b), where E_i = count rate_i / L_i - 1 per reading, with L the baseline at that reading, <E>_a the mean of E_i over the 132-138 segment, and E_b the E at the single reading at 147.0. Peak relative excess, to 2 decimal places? 0.05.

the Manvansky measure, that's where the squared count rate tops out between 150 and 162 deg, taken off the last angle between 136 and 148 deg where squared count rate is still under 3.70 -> -12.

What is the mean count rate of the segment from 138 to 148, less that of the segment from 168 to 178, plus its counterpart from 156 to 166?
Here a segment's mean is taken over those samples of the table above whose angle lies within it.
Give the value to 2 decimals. 1.92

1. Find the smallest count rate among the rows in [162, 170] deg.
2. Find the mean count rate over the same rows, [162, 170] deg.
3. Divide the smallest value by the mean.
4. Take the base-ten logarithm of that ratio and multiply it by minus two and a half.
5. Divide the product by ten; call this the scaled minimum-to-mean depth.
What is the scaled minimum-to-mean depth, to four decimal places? 0.0037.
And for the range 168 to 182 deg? 0.0054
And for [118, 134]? 0.0171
